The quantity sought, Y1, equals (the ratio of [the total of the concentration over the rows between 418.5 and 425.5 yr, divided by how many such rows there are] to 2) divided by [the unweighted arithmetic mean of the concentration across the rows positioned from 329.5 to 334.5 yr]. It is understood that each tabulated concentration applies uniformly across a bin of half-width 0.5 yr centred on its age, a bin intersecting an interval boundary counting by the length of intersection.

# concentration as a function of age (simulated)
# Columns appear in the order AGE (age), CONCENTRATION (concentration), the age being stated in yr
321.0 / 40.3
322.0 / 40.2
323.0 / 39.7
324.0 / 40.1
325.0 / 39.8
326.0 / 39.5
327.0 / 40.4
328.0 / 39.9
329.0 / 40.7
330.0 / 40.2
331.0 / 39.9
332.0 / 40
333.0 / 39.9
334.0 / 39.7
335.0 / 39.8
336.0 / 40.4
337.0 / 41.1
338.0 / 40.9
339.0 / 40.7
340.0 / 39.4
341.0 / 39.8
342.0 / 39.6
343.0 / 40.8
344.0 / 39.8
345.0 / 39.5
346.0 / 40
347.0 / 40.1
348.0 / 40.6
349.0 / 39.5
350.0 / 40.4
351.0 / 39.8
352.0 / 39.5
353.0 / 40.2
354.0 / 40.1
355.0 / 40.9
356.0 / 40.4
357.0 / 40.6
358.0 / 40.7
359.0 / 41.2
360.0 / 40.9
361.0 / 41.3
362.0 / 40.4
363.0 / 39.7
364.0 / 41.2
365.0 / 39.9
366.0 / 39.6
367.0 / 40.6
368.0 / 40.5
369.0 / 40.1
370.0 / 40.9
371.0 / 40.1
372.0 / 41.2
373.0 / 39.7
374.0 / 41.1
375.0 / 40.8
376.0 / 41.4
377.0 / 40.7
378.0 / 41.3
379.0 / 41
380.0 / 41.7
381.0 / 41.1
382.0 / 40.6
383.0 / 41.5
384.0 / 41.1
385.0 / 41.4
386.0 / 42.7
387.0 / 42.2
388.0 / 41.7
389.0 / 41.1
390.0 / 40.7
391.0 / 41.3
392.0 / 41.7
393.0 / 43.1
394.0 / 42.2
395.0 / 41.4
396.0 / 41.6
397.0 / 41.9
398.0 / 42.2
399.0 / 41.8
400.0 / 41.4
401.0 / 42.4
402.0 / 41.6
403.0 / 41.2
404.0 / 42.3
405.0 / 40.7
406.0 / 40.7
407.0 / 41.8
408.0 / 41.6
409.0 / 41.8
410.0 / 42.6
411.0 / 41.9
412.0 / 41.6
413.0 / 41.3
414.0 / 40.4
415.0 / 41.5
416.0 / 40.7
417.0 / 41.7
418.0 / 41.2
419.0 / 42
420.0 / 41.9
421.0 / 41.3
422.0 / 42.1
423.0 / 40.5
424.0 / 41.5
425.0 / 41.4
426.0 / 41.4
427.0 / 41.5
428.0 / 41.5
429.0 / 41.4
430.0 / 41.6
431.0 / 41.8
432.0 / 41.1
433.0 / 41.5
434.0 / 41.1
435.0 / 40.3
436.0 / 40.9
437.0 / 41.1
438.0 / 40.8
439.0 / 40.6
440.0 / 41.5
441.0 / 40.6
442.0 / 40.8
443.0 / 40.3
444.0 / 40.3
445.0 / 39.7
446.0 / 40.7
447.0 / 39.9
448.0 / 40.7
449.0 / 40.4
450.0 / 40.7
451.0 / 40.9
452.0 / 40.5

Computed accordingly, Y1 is 0.520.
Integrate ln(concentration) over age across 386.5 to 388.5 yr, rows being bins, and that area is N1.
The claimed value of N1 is 7.47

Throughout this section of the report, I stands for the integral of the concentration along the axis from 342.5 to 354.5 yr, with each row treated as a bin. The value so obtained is 480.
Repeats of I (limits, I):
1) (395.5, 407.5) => 500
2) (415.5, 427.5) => 497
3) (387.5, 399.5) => 501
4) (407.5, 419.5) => 498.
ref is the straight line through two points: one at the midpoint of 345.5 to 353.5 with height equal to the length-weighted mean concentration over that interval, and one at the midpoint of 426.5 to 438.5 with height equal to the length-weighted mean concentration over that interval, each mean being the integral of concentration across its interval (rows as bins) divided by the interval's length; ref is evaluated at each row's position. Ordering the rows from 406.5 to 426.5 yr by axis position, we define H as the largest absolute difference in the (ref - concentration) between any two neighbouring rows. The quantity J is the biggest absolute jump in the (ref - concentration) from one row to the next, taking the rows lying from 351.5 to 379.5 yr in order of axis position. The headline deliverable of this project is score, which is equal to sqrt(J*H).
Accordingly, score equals 1.6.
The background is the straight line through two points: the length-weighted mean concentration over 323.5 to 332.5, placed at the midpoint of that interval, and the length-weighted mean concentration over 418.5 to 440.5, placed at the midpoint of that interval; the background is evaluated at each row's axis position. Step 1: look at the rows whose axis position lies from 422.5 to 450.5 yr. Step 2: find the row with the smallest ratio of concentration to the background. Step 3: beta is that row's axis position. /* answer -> 445.0 yr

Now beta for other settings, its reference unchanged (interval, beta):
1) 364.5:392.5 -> 366.0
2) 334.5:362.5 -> 352.0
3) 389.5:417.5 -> 414.0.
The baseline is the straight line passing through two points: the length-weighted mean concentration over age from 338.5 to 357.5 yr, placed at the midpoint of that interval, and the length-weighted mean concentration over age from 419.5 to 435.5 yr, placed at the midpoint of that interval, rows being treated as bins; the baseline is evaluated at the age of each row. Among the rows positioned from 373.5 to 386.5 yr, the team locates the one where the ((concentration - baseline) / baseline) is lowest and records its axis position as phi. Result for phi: 382.0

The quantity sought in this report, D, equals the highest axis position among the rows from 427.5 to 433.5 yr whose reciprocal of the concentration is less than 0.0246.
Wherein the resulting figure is 433.0 yr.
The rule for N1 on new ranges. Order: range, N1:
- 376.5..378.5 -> 7.43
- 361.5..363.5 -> 7.38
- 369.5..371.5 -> 7.40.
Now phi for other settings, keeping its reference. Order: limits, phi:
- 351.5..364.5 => 352.0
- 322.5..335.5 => 326.0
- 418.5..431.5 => 423.0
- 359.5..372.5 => 366.0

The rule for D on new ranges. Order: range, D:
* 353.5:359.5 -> 359.0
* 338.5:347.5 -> 343.0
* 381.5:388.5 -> 388.0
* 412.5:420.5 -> 420.0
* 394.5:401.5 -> 401.0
